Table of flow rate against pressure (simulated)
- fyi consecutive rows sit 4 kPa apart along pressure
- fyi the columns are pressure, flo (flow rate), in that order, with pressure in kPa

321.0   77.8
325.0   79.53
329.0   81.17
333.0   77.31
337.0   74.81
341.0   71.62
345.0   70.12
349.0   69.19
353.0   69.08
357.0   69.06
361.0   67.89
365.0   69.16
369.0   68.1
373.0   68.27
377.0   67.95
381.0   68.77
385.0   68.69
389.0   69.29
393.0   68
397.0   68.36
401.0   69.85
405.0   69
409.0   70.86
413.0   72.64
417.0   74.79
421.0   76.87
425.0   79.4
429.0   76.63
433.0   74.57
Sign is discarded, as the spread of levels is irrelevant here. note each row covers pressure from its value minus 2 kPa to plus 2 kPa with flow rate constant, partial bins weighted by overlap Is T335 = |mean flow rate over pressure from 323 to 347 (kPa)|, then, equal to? 75.8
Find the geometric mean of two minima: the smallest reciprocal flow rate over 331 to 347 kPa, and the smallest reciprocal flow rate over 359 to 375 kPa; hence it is 0.0137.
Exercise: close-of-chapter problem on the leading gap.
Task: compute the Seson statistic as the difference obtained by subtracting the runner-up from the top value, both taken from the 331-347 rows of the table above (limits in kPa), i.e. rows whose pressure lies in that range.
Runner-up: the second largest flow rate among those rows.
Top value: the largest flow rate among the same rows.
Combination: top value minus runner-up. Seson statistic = 2.5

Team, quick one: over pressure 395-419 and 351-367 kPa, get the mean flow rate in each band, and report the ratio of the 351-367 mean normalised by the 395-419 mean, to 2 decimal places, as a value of 0.97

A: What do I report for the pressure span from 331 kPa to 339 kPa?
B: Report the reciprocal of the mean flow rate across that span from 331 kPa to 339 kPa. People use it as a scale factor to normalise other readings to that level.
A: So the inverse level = 0.0131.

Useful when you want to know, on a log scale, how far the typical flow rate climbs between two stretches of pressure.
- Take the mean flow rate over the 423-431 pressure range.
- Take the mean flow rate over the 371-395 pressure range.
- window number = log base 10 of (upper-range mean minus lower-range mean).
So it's 0.979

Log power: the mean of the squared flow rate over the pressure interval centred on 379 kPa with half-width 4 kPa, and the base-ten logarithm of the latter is 3.67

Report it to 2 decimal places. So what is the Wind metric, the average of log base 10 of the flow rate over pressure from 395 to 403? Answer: 1.84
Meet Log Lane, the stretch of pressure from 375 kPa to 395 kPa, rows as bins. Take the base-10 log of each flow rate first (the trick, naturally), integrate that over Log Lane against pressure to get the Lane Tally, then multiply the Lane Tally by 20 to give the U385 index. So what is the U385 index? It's 734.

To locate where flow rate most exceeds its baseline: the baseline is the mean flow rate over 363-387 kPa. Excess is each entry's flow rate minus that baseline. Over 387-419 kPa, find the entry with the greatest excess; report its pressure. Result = 417.0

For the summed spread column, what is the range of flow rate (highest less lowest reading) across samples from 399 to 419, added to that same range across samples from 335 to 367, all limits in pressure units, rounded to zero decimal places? 13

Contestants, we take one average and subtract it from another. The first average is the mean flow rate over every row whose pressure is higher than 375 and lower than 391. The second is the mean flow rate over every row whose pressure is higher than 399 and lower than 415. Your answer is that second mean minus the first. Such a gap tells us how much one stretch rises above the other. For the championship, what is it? 1.9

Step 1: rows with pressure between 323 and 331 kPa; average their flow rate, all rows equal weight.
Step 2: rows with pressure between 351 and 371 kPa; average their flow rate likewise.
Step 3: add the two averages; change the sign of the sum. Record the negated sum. -149.0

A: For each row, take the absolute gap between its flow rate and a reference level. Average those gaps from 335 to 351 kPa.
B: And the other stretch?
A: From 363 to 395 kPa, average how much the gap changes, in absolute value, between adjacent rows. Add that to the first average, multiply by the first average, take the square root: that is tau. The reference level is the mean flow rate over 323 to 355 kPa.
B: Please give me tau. 3.3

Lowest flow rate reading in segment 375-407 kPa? 67.95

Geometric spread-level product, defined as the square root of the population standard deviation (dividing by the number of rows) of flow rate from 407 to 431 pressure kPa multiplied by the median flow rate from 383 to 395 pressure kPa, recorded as 14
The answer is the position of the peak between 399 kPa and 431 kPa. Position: 425.0 kPa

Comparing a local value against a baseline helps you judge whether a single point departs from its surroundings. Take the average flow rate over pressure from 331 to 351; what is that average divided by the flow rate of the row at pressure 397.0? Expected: 1.06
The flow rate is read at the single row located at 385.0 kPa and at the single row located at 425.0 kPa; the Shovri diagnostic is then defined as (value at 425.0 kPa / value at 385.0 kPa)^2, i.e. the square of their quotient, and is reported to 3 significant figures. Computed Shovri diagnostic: 1.34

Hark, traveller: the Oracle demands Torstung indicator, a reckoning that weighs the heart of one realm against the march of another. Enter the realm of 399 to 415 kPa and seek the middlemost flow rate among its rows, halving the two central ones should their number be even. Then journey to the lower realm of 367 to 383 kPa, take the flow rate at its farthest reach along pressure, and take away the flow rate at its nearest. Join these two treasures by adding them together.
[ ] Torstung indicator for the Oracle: 71.0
